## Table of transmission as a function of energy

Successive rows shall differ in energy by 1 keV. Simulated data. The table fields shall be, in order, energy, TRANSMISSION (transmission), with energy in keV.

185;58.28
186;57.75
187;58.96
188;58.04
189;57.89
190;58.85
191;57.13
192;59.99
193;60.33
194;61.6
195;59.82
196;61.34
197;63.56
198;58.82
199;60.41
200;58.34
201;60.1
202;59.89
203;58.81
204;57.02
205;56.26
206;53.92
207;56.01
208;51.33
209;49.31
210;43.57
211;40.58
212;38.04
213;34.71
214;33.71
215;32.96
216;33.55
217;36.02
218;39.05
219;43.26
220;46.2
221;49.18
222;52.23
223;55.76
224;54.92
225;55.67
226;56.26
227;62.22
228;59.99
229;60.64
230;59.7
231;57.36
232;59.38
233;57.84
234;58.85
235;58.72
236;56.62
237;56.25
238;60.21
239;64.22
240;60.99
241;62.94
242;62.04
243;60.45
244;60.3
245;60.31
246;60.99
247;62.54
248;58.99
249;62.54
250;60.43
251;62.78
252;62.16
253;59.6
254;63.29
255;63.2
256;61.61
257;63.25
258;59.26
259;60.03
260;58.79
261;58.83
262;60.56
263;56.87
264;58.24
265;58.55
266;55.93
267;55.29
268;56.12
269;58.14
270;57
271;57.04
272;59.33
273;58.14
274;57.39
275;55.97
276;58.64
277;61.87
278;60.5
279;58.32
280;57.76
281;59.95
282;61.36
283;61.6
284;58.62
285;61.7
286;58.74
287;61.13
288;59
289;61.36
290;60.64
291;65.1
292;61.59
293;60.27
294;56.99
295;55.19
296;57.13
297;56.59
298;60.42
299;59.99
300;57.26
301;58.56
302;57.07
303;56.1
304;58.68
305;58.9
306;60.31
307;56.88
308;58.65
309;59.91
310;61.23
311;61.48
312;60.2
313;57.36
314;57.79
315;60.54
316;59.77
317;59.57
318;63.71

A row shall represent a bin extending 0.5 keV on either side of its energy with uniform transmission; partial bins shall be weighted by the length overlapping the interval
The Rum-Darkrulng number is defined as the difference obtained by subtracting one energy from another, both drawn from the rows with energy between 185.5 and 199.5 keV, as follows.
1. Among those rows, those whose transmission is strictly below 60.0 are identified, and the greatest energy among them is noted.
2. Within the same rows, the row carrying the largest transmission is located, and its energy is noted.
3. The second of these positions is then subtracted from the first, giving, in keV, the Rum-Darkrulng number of 1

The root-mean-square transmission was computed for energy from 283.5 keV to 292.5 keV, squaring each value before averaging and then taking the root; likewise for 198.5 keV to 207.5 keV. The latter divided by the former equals 0.951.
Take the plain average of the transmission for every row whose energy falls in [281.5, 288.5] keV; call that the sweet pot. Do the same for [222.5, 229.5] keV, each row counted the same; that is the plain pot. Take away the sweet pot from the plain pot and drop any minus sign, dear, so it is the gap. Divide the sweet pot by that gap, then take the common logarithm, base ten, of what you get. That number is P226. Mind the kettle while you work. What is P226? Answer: 1.40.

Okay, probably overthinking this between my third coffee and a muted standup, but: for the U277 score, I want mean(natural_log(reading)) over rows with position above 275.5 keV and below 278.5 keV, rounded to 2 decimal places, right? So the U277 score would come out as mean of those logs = 4.10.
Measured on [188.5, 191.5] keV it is 4.06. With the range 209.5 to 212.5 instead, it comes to 3.71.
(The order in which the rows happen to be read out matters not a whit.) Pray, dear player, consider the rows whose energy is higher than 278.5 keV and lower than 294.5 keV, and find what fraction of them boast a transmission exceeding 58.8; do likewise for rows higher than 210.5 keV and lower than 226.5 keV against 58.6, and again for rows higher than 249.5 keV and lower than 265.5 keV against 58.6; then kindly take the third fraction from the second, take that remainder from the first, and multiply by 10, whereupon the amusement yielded 15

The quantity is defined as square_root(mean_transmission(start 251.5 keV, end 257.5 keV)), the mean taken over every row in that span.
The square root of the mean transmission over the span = 7.89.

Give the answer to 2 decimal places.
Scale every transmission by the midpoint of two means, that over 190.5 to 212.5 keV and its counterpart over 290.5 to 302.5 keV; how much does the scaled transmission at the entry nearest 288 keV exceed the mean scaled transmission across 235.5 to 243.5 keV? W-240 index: -0.03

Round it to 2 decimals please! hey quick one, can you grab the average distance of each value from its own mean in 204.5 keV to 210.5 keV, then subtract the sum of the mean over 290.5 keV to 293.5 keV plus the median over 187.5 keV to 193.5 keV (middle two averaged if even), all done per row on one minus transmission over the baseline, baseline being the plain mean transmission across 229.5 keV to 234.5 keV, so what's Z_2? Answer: 0.12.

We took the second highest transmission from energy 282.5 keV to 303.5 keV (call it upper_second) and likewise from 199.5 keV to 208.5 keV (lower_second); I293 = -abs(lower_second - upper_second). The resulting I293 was -1.8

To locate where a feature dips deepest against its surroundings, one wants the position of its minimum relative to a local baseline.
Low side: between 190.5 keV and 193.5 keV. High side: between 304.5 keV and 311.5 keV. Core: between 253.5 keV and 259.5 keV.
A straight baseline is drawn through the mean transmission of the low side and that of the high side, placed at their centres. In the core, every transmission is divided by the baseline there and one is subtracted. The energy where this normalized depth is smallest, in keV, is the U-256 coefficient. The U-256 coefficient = 258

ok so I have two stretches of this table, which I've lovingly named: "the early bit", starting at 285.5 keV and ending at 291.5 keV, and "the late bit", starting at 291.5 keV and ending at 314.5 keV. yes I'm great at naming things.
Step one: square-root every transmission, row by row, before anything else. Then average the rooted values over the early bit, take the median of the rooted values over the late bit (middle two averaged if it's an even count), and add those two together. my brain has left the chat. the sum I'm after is 15.5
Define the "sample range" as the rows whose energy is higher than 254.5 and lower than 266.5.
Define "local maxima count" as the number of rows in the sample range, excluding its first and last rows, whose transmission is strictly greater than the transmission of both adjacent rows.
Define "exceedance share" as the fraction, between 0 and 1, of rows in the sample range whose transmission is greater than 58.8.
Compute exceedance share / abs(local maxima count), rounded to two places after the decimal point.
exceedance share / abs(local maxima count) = 0.15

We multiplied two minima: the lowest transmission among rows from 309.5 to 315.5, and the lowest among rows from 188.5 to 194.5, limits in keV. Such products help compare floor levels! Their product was 3277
